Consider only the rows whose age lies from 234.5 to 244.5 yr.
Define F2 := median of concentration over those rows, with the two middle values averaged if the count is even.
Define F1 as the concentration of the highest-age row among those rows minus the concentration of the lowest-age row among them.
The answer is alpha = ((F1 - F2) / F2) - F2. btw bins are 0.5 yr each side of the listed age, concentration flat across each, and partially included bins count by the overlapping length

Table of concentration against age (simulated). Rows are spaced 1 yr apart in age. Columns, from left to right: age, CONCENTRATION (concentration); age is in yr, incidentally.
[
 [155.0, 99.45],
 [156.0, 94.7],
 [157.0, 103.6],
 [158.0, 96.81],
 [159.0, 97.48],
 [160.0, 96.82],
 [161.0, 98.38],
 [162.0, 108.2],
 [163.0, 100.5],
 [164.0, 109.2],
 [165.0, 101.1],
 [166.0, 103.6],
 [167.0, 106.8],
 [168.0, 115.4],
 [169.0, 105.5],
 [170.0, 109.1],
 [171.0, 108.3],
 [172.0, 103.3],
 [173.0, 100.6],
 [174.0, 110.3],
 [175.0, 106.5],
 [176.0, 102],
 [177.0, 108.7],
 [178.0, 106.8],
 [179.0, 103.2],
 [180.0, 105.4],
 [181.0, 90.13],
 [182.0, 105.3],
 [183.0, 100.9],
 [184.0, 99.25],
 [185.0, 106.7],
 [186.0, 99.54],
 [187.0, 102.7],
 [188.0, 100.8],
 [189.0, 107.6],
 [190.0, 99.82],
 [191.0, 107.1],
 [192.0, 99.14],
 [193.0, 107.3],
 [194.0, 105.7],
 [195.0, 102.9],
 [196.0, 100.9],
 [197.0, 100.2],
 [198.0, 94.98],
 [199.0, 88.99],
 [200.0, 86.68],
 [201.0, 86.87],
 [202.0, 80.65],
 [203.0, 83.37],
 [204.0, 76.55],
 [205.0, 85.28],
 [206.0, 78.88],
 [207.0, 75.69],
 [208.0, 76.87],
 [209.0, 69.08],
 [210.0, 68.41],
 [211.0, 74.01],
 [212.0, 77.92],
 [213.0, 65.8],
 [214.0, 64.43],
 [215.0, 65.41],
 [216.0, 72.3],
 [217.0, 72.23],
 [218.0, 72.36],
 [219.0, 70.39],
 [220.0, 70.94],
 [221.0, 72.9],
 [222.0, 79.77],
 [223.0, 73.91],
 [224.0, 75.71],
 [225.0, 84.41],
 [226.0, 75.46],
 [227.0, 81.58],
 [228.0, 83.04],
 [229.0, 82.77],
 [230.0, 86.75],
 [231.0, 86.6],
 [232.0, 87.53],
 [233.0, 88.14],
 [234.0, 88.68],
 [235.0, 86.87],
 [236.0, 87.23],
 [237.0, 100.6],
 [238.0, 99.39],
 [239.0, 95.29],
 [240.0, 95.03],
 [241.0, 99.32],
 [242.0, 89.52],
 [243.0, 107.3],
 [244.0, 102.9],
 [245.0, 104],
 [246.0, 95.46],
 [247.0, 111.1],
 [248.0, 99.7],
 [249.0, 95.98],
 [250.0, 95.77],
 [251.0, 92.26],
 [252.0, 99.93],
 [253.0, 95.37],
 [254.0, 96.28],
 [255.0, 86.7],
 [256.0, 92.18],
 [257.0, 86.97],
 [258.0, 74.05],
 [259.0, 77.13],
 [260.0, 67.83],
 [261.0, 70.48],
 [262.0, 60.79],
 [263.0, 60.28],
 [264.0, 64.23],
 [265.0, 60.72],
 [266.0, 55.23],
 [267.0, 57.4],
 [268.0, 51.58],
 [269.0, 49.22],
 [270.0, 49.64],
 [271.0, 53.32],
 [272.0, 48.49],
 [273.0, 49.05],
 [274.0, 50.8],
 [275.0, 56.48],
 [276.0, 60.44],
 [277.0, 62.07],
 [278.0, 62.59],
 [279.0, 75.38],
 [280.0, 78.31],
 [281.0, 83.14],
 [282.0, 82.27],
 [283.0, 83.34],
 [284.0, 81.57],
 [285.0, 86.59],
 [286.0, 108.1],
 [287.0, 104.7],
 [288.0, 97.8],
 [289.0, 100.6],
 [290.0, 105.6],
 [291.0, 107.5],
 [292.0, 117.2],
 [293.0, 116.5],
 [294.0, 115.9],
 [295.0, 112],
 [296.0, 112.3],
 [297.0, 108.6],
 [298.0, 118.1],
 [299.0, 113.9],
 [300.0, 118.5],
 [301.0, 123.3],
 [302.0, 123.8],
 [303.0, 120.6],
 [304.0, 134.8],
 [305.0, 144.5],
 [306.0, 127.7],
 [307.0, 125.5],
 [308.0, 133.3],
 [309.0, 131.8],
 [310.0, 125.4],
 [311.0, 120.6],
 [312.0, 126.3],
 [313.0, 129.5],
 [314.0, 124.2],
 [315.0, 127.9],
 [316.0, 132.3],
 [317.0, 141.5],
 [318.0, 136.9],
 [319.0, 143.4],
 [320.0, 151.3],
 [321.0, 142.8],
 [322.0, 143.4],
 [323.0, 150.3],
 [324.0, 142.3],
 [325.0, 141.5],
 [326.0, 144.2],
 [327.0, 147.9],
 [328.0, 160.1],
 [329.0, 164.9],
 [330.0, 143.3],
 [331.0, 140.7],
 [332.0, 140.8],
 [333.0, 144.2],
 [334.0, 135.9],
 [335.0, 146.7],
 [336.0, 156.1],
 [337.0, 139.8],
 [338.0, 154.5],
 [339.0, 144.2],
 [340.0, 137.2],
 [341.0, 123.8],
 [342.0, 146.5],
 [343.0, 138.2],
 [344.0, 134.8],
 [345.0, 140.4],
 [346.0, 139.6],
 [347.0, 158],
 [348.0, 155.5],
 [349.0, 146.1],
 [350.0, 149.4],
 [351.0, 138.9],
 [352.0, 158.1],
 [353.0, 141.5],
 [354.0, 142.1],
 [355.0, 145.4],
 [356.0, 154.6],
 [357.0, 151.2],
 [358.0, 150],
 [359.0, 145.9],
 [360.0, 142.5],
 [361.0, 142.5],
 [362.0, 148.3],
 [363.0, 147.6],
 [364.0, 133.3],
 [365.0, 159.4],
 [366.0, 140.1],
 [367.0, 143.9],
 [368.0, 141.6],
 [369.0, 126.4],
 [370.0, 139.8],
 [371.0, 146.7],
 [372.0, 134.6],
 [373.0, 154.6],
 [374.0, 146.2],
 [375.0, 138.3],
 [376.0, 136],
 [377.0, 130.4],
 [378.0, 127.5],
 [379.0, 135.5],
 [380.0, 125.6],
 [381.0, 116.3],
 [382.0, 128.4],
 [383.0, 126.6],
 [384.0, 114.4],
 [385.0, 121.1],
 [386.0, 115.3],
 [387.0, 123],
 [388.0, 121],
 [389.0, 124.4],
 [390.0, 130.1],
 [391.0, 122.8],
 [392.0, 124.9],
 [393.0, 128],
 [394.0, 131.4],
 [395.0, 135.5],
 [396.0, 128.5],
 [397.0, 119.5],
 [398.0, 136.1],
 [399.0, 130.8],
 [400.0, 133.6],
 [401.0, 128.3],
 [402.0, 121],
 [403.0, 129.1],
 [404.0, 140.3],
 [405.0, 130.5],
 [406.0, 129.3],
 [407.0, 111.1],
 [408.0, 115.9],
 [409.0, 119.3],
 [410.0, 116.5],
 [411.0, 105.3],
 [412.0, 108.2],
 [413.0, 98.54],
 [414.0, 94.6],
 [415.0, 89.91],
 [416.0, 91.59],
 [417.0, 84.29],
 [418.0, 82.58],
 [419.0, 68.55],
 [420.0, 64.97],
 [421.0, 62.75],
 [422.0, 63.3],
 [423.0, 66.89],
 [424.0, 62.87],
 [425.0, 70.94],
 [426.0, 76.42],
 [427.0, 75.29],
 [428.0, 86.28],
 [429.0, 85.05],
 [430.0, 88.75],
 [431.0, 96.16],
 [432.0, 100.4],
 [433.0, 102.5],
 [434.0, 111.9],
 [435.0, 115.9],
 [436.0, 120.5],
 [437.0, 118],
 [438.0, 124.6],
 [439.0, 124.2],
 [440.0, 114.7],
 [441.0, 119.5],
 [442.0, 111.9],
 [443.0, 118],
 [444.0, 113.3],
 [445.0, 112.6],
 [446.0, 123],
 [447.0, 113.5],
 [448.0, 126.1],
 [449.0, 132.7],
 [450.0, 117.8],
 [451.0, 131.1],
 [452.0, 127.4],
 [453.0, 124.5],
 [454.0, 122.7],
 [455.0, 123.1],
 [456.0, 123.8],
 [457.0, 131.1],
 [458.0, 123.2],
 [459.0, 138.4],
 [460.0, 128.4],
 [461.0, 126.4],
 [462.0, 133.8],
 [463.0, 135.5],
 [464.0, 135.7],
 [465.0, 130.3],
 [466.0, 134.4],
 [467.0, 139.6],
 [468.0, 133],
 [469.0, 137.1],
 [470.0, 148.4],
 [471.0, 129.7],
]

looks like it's -98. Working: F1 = 16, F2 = 97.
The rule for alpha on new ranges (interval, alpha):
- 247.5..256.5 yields -97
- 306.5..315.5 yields -127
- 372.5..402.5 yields -129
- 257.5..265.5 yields -67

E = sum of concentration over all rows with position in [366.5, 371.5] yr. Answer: 698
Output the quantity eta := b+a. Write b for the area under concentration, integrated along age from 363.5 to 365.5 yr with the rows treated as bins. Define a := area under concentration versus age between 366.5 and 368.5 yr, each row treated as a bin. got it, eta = 578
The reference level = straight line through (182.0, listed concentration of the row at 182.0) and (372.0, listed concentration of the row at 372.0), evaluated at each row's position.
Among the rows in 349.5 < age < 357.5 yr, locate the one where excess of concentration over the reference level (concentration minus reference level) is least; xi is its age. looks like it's 351.0 yr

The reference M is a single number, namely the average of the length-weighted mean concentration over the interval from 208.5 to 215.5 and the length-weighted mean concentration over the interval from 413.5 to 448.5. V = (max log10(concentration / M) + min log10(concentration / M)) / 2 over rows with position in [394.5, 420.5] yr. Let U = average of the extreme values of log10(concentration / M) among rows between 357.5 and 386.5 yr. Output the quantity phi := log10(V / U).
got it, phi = -0.5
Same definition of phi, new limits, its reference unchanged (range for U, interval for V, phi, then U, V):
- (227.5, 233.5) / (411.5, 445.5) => 0.3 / 0.01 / 0.03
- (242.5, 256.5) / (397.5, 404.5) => 0.4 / 0.07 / 0.20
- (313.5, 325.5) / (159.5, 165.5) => -0.4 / 0.22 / 0.09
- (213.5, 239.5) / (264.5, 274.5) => 1.2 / -0.01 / -0.18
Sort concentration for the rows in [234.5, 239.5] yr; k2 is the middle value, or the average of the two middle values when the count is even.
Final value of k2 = 95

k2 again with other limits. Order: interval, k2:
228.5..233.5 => 87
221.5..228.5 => 80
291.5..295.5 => 116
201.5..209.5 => 78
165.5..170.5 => 107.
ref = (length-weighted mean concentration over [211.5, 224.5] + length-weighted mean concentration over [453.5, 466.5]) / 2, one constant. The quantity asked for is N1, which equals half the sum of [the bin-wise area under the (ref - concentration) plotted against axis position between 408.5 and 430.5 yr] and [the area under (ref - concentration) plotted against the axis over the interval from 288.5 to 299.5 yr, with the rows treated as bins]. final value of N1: 118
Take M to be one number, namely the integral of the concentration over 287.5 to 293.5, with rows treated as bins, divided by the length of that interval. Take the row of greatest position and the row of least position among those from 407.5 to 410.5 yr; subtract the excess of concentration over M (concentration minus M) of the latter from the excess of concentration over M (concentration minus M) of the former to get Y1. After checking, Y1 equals 0.6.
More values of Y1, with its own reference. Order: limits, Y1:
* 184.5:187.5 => -4.0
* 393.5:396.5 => -2.9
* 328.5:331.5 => -24.2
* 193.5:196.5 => -4.8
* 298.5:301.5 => 9.4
